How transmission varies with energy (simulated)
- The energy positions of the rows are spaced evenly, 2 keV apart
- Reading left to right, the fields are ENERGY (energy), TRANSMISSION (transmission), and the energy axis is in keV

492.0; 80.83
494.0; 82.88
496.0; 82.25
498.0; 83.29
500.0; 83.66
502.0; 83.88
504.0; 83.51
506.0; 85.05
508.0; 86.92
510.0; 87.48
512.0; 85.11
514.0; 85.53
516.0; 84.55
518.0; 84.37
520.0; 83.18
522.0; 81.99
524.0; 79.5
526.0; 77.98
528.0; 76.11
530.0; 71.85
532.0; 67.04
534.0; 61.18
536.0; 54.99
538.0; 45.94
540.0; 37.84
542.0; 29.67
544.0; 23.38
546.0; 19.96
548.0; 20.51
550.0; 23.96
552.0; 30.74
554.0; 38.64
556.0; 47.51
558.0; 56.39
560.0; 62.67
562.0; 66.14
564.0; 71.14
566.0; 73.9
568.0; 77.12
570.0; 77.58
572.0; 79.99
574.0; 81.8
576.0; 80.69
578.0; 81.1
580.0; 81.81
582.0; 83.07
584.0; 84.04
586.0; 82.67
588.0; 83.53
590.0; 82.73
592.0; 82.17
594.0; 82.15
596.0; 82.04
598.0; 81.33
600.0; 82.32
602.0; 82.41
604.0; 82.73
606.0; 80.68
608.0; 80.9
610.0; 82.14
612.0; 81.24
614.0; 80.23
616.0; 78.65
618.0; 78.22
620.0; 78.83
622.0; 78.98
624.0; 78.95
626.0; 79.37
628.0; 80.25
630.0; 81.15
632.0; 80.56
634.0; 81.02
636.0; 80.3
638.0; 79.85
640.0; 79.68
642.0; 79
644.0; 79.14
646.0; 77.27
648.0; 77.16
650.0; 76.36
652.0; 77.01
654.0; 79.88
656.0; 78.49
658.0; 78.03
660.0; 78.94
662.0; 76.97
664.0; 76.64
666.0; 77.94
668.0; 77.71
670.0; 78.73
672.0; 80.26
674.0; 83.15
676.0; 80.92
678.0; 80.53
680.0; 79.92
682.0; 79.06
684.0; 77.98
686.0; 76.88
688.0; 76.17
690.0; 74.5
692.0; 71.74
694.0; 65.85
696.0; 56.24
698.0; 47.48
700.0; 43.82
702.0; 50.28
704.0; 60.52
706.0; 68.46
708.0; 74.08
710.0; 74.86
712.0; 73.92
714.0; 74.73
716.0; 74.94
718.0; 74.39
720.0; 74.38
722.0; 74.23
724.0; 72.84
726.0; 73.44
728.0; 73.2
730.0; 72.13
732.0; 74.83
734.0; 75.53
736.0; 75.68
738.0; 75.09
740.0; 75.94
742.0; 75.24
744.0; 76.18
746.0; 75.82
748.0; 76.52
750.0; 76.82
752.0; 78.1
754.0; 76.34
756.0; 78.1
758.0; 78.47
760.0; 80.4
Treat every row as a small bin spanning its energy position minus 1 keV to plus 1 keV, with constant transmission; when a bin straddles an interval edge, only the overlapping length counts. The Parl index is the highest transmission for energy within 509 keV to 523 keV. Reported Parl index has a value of 87.48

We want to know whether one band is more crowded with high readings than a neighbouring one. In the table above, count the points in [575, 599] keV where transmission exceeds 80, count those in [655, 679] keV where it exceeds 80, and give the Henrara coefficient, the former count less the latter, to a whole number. 8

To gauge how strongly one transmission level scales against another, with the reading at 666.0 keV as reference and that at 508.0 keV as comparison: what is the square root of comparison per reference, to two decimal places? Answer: 1.06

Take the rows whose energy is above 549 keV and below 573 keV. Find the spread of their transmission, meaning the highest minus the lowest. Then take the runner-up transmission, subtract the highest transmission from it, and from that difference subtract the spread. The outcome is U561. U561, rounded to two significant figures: -58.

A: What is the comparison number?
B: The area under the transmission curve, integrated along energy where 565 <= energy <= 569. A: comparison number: 302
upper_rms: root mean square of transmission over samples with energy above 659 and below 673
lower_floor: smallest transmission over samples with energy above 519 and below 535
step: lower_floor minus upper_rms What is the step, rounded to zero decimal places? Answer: -17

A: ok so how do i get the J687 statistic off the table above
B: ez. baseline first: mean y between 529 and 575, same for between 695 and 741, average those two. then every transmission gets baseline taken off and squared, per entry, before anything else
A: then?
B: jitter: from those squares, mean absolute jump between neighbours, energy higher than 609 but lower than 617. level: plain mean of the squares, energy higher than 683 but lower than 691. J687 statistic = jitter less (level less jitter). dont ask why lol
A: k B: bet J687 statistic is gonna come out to -145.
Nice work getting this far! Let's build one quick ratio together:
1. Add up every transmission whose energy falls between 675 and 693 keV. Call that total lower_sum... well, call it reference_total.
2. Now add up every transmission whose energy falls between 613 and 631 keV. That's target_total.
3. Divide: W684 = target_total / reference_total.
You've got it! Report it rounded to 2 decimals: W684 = 1.02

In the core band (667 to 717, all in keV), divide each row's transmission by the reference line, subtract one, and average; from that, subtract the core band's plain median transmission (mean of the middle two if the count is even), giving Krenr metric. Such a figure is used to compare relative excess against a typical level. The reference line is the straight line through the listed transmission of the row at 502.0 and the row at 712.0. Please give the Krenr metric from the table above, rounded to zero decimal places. -75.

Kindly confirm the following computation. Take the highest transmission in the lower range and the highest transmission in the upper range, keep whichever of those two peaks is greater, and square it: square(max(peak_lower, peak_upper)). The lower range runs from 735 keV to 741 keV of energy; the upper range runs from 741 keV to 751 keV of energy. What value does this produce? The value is 5901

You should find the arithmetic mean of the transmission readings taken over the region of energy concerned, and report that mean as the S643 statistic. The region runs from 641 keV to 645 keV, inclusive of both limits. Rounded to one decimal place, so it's 79.1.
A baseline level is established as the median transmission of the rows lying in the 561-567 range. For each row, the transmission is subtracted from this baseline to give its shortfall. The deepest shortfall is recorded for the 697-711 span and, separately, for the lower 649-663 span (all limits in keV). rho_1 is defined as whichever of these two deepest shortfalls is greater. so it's 27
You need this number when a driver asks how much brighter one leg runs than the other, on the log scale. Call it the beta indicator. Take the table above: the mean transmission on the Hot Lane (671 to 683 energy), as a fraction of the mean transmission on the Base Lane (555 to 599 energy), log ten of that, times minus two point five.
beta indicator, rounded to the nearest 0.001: -0.058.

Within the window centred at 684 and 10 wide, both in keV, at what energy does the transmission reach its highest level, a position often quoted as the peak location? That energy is 680.0 keV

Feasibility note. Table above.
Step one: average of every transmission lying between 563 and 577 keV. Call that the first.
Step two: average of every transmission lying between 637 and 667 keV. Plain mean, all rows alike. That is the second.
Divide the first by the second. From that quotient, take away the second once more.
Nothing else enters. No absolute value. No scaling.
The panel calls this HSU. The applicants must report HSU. -77.2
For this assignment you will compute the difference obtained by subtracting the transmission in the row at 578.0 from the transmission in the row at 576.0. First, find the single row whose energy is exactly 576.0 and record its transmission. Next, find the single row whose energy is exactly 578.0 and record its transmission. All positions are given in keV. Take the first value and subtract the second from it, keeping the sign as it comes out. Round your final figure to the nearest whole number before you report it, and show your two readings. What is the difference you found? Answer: 0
